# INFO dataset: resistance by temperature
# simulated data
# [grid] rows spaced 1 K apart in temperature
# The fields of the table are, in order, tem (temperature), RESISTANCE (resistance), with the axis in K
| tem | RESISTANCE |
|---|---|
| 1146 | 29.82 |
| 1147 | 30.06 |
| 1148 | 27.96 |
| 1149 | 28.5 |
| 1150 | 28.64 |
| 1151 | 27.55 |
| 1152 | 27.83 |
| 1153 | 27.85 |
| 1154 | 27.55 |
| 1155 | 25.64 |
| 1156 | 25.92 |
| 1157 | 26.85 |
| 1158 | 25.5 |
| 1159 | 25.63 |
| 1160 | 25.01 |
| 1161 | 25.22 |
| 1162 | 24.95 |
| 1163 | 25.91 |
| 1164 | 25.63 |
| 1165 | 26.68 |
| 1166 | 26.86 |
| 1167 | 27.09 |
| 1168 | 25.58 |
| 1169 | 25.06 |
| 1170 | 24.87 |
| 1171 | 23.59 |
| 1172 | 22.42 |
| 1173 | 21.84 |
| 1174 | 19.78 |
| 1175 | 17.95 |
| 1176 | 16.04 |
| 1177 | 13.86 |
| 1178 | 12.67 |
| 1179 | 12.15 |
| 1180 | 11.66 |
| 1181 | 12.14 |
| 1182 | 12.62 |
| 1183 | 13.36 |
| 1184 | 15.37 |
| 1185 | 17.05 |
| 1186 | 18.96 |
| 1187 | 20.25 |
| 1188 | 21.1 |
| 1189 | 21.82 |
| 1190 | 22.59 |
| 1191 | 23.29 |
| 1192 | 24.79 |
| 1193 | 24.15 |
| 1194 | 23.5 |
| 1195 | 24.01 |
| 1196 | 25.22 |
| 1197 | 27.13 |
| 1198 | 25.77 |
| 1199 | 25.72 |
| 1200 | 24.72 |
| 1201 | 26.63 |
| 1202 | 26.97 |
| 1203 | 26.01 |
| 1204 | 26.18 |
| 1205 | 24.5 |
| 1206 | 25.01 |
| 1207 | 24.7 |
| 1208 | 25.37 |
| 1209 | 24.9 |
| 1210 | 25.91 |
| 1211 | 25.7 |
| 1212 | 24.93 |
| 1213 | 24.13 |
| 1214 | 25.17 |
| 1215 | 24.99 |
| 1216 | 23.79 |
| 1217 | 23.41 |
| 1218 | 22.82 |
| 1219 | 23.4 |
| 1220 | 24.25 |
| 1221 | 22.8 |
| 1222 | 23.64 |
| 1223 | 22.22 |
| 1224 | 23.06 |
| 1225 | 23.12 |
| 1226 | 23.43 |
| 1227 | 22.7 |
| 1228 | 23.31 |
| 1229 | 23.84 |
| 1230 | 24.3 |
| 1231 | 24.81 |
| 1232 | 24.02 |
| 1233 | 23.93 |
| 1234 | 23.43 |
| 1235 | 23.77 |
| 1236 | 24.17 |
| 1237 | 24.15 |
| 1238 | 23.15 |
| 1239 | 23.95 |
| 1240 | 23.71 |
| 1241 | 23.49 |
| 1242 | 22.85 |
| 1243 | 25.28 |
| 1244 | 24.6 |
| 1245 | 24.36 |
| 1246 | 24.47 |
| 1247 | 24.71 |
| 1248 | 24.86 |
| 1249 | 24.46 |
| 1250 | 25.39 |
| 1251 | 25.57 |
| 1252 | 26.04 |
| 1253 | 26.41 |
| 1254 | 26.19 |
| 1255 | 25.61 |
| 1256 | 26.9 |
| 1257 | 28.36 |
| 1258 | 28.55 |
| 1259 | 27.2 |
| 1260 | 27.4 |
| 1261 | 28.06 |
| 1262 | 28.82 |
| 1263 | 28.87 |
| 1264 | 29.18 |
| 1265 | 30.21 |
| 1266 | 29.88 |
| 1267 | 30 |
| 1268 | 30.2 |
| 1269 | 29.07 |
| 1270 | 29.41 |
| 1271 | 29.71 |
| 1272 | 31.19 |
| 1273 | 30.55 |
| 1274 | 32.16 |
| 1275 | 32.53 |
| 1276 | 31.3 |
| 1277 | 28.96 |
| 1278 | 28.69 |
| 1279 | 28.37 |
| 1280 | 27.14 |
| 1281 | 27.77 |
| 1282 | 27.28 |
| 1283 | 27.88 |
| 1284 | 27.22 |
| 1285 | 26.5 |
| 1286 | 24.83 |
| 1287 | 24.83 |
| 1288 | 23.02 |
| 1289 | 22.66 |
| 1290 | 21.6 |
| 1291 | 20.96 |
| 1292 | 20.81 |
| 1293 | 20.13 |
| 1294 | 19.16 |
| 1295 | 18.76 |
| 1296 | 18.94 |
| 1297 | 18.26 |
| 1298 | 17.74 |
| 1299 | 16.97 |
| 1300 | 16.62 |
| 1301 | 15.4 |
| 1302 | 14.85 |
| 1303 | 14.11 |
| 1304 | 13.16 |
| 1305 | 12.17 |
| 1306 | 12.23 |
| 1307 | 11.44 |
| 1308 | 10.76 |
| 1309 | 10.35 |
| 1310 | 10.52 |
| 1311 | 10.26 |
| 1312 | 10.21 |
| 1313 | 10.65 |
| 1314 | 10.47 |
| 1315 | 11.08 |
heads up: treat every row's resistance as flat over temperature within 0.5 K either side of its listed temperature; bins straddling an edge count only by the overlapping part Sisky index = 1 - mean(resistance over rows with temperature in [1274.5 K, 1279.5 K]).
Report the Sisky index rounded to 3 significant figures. -29.0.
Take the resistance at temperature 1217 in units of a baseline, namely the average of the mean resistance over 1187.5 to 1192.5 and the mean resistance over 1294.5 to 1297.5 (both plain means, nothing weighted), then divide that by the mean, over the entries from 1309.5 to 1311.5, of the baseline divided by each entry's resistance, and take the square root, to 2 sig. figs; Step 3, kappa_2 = 0.75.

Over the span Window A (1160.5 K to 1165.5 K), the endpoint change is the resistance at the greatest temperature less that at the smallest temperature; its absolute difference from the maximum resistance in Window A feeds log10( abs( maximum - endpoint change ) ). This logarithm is 1.40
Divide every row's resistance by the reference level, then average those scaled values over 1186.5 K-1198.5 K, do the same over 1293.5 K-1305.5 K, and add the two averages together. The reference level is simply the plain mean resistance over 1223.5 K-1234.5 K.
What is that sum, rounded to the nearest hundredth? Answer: 1.69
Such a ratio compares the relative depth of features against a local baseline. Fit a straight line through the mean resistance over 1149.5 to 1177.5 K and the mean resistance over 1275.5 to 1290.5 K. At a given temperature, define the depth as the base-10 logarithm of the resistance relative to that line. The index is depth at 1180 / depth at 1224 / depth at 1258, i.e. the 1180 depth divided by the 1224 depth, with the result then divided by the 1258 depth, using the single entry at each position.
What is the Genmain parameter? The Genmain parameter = 190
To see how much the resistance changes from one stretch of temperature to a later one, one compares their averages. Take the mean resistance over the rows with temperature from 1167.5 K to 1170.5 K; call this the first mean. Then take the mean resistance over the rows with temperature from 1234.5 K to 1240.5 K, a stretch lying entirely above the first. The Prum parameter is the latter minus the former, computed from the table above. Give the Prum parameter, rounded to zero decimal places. -1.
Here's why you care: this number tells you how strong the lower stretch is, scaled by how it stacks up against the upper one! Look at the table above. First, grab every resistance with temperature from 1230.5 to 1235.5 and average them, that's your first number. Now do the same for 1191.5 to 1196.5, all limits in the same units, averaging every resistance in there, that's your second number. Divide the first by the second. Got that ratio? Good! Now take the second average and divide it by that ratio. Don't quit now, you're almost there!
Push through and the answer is 25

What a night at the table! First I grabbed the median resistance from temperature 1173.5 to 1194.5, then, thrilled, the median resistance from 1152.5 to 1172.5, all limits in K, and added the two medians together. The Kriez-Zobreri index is 44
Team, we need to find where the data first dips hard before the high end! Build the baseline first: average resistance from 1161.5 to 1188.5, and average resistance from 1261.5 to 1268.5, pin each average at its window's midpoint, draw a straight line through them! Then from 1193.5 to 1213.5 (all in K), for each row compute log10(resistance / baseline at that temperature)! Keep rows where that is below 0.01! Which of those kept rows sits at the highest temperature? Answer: 1213 K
